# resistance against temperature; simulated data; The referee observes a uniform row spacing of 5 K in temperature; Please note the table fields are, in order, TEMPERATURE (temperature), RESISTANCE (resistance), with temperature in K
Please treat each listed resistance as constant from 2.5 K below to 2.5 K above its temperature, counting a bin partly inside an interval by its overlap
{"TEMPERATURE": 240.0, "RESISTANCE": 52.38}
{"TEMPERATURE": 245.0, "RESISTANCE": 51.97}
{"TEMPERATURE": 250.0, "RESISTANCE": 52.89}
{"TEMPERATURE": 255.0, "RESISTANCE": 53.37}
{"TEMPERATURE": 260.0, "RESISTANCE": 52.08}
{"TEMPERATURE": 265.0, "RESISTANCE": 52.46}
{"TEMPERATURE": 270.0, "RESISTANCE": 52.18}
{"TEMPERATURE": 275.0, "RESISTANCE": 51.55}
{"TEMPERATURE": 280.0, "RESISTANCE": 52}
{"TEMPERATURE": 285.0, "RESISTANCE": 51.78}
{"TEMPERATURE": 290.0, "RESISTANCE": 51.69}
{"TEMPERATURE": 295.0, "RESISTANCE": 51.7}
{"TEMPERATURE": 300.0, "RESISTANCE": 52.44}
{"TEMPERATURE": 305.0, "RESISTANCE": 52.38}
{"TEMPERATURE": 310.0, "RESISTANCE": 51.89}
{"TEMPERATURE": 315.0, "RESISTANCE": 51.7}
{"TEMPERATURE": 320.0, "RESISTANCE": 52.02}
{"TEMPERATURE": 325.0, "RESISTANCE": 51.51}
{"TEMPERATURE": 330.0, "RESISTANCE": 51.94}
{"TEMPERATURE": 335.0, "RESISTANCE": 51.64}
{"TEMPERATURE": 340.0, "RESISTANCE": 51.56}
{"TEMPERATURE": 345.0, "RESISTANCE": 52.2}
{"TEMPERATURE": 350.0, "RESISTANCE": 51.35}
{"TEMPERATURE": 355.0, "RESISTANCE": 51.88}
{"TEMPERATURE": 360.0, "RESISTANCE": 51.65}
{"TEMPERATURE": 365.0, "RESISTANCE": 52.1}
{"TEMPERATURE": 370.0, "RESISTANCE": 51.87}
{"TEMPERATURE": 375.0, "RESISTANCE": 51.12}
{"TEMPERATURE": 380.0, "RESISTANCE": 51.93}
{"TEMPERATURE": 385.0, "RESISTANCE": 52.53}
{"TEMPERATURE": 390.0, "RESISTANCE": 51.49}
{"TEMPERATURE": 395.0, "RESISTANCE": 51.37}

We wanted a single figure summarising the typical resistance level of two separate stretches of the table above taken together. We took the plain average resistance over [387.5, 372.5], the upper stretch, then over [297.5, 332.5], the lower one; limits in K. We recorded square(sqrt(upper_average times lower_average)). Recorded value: 2696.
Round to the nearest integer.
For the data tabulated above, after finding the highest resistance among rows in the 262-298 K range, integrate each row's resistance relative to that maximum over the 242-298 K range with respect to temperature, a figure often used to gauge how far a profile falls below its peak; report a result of -17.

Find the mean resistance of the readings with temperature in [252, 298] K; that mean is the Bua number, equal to 52.1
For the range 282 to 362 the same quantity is 51.8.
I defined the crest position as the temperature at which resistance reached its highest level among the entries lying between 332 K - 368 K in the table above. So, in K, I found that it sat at 345.0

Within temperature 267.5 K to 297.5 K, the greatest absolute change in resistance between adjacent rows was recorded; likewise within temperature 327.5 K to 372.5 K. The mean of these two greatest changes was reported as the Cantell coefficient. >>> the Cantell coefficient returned 0.74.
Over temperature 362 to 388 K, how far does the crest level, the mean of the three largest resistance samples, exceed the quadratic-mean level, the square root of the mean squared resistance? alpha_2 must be 0.27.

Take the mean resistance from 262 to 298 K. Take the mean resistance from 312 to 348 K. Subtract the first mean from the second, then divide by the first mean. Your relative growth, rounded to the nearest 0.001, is -0.002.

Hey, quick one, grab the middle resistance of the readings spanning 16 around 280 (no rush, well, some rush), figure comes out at 51.8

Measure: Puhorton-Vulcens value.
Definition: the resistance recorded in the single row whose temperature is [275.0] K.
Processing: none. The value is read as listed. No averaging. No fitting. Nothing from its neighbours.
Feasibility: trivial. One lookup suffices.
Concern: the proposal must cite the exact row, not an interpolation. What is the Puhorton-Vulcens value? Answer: 51.55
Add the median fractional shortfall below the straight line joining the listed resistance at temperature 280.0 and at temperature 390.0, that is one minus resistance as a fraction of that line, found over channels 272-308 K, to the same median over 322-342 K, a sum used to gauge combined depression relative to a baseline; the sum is 0.006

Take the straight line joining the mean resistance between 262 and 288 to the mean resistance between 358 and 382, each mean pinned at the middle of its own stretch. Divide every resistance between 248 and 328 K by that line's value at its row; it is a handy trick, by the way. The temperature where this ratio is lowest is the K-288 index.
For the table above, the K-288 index 275.0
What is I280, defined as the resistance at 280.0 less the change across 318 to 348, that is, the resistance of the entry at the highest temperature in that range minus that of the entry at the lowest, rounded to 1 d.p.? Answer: 51.8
